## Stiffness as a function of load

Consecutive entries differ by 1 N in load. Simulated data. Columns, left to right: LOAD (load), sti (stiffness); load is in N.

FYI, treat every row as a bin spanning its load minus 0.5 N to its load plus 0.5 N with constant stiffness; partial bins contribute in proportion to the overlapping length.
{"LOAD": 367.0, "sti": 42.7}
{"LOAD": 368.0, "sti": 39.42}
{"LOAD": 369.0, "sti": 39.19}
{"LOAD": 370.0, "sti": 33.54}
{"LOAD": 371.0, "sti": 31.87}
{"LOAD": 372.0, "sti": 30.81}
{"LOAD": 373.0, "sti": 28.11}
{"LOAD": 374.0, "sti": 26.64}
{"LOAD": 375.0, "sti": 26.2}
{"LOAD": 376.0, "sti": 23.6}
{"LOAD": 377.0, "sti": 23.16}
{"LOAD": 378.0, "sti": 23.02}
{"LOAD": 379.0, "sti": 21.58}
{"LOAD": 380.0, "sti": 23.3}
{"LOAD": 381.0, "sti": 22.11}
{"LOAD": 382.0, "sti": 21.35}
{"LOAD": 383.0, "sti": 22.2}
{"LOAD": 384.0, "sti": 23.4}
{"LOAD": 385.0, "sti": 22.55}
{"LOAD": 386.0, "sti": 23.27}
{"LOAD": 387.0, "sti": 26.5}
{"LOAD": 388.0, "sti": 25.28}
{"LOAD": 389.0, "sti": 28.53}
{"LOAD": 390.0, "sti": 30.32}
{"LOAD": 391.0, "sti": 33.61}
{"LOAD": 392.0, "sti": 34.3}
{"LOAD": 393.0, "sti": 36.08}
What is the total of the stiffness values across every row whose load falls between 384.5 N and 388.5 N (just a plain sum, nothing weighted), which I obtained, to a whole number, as 98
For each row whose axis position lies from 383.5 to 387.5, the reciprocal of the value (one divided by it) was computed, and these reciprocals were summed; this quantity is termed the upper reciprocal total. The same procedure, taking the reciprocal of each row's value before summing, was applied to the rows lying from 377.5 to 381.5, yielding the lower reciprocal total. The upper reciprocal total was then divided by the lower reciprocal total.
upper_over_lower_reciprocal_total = 0.9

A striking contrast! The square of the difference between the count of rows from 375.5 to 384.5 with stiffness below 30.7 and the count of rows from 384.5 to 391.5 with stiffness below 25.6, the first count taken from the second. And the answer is 36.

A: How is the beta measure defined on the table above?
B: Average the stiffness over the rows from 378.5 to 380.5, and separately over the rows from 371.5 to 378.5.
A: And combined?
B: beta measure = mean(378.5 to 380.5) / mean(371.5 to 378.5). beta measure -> 0.87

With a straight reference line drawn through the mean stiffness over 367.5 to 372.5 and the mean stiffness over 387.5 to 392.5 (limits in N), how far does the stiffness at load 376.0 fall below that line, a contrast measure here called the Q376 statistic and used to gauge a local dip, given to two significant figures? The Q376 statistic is 10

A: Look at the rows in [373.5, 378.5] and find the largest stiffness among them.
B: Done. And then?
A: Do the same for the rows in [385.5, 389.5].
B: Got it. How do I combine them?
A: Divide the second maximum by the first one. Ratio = 1.07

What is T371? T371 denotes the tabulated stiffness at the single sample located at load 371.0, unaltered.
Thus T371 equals 31.87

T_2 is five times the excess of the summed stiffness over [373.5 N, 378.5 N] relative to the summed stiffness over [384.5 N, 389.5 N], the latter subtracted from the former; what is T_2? -18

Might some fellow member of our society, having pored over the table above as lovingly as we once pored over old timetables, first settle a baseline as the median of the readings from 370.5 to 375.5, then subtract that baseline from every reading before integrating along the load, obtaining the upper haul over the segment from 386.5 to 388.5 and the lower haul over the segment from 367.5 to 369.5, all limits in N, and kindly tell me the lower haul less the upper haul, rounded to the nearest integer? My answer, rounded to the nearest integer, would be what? 27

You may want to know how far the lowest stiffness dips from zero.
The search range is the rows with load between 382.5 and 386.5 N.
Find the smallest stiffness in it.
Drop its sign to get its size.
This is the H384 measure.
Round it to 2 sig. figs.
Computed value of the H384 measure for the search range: 22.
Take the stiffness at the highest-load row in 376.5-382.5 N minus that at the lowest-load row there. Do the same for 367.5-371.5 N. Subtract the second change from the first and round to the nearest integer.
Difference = 6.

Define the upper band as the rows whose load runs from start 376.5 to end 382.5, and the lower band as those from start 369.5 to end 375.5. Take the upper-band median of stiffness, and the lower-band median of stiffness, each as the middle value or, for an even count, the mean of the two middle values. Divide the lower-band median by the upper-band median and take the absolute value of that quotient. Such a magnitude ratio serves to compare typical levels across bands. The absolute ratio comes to 1.3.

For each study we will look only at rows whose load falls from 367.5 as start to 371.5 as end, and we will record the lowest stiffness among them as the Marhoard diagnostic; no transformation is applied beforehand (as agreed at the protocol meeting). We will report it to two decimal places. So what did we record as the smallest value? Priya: 31.87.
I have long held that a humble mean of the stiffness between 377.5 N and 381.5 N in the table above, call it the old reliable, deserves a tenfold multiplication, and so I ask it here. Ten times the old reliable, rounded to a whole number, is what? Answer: 225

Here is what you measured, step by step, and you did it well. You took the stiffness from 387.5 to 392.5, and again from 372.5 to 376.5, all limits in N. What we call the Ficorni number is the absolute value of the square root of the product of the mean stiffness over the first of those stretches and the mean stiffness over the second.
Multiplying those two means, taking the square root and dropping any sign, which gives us 28.2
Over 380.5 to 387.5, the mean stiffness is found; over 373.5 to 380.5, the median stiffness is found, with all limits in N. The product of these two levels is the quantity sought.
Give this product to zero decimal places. 537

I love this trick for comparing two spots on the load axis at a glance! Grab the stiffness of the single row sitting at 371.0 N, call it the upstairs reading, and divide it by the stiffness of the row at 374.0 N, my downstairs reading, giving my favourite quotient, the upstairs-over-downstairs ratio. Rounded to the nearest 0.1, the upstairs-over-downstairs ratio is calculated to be 1.2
